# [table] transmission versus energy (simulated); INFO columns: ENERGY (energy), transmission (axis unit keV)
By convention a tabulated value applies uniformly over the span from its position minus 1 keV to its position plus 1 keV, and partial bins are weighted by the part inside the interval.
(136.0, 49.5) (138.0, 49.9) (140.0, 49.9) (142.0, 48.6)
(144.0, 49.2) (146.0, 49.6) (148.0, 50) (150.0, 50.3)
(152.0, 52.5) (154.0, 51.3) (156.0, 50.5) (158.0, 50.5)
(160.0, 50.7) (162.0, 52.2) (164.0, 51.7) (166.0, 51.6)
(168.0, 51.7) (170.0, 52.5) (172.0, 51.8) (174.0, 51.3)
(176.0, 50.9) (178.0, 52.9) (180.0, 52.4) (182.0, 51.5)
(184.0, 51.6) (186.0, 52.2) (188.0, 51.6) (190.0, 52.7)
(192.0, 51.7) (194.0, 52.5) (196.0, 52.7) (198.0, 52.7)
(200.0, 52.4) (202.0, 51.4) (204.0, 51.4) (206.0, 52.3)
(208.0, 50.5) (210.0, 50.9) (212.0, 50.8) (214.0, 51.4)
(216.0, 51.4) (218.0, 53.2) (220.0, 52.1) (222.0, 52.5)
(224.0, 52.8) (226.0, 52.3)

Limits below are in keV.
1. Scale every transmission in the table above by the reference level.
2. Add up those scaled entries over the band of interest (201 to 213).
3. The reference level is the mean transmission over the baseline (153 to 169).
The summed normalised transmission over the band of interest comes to 5.99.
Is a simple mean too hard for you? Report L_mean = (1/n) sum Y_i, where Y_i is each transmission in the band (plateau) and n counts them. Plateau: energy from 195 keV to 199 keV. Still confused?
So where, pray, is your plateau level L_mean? 52.7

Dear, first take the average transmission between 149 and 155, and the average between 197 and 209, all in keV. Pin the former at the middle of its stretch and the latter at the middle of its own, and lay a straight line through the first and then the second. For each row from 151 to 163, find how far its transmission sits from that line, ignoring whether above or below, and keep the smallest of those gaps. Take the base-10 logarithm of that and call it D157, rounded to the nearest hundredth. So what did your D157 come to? -1.08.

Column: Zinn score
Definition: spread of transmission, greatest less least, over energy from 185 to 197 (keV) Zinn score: 1.10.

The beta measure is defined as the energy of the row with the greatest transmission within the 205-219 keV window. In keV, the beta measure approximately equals 218.0 keV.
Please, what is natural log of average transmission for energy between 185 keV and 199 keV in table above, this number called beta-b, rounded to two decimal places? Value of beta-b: 3.96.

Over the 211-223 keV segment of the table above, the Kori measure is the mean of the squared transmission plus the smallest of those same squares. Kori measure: 5275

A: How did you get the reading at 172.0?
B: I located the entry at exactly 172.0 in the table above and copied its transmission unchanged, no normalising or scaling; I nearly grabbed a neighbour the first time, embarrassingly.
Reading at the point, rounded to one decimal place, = 51.8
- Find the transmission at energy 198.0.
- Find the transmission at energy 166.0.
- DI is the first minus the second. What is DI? 1.1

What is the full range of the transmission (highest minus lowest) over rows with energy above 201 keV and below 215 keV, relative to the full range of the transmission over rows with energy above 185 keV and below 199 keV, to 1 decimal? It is 1.6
